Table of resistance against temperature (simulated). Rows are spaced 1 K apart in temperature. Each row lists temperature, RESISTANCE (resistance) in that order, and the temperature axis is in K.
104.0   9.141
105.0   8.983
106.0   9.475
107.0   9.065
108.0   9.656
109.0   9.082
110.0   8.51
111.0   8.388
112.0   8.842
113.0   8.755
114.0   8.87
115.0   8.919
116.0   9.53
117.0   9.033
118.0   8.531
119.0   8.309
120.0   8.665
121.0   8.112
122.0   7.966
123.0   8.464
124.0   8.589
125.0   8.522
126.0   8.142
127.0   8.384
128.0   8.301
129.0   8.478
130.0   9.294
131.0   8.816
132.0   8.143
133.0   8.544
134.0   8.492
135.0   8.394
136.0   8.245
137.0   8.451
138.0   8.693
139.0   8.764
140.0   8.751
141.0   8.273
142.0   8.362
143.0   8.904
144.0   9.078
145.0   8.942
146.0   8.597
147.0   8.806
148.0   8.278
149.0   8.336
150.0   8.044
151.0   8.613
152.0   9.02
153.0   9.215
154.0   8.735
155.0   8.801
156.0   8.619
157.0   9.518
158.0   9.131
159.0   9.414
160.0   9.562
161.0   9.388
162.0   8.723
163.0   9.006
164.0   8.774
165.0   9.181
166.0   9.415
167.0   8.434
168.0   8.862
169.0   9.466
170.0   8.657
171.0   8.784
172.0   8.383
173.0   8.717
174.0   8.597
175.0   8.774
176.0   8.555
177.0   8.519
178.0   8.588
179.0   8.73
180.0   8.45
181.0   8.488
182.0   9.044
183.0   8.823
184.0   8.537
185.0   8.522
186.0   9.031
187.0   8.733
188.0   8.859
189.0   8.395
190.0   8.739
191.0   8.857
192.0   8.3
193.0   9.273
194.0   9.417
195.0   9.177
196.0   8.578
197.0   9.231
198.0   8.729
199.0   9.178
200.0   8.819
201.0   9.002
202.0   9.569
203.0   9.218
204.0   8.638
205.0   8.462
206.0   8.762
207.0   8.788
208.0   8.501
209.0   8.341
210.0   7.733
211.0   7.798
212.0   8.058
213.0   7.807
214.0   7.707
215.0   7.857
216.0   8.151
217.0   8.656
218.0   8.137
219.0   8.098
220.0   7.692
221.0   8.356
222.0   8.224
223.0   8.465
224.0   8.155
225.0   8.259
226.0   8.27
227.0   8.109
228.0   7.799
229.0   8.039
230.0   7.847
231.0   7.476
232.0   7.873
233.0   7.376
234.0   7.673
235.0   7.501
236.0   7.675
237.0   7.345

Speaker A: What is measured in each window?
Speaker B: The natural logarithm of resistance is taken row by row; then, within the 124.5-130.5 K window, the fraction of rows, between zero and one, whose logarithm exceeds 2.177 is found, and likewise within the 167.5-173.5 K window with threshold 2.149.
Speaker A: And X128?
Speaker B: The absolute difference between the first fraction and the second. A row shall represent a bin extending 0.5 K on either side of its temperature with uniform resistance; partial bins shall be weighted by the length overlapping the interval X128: 0.7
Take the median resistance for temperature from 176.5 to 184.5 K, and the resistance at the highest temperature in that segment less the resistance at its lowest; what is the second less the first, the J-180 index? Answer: -8.5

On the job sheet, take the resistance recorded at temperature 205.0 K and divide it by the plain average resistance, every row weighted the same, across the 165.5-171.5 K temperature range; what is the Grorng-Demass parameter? 0.95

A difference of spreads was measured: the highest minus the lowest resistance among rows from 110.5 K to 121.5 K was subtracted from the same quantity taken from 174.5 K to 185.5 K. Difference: -0.82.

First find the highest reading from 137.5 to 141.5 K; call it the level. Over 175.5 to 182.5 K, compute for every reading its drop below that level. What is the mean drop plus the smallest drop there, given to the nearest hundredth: -0.14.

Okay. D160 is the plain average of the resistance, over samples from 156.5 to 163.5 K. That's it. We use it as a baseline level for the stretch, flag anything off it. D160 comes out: 9.2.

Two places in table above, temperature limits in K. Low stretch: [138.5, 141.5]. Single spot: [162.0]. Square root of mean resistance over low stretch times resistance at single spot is 8.7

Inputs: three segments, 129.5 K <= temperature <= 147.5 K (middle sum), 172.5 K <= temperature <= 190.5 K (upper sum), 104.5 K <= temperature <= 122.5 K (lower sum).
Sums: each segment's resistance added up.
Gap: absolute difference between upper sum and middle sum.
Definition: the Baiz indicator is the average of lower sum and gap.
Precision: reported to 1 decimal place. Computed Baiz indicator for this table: 79.6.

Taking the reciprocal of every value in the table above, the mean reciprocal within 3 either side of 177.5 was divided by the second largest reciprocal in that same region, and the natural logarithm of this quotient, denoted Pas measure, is -0.010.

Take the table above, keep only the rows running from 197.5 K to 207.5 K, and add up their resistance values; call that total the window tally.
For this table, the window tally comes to 89.2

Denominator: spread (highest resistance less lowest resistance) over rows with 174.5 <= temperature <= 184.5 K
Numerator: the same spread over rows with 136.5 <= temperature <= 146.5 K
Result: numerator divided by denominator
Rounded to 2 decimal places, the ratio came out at 1.36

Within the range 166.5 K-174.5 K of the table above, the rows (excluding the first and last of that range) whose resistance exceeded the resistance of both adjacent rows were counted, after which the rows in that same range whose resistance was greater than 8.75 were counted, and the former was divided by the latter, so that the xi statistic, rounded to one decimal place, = 1.0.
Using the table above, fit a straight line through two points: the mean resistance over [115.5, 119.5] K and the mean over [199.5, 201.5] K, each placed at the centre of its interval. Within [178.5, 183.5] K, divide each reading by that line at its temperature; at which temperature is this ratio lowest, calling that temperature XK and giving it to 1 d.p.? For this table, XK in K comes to 180.0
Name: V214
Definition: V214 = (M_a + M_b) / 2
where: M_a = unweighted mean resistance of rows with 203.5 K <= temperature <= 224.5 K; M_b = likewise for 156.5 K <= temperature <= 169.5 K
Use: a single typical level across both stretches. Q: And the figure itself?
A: 8.68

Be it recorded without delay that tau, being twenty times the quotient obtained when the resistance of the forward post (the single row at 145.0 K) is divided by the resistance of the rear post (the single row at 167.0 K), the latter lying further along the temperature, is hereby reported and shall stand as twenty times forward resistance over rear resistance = 21.2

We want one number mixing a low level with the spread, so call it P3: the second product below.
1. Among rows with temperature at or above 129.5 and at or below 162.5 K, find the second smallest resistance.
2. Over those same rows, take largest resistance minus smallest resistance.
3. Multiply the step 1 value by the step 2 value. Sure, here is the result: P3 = 12.4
